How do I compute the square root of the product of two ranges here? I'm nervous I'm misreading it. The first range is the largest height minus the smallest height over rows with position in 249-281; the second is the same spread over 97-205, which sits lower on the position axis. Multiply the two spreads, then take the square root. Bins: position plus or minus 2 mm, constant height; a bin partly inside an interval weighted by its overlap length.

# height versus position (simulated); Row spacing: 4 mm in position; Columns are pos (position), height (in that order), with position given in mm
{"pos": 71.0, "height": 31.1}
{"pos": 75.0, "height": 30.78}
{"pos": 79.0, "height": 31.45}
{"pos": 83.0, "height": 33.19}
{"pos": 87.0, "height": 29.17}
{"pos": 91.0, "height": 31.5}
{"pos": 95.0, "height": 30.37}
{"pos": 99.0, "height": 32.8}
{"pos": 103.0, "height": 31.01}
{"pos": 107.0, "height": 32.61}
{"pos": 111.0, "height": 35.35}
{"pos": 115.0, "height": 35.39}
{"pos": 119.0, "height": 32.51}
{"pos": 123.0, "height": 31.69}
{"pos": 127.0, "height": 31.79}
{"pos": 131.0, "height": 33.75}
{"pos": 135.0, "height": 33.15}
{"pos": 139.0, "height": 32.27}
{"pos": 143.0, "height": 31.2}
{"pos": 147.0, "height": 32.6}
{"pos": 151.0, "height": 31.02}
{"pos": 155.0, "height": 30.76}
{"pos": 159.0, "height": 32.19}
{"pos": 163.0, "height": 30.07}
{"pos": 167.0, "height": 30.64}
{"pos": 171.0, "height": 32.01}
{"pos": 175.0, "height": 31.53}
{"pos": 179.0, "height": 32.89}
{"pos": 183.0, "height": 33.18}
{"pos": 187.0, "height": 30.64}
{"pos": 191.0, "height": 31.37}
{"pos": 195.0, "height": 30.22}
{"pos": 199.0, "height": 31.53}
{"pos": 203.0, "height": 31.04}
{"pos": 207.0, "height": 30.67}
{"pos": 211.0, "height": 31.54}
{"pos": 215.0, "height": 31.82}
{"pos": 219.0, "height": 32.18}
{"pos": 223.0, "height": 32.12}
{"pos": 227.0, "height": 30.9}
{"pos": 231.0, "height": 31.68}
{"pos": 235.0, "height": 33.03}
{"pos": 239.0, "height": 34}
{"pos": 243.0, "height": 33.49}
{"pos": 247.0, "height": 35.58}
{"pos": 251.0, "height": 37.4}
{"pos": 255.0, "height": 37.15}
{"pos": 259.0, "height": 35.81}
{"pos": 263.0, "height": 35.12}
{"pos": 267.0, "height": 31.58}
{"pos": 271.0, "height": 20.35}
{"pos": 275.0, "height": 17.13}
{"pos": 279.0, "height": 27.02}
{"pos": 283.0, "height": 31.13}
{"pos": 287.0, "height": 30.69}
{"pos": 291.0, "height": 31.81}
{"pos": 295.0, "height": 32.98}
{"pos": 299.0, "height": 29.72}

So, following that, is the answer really 10.4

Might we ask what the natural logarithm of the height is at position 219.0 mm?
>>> 3.47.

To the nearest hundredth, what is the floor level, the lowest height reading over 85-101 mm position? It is 29.17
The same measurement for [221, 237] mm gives 30.90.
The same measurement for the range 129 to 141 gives 32.27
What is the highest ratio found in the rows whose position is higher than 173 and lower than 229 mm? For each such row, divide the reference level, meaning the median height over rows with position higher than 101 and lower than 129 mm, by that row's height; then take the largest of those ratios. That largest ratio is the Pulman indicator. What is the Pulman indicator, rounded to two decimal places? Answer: 1.08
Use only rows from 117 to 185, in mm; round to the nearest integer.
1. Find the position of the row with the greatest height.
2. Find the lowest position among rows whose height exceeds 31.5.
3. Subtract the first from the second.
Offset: -12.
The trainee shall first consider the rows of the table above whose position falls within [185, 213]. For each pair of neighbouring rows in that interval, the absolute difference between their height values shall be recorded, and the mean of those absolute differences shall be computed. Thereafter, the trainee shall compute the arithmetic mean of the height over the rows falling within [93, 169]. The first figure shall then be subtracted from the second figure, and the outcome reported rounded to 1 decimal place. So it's 31.3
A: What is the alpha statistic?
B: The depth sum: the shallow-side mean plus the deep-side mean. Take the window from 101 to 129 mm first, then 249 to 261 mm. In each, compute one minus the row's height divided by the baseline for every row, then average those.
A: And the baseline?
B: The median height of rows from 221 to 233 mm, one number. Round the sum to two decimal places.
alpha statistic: -0.20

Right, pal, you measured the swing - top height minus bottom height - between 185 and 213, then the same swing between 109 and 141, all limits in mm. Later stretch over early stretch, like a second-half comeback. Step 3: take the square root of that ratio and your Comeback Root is 0.6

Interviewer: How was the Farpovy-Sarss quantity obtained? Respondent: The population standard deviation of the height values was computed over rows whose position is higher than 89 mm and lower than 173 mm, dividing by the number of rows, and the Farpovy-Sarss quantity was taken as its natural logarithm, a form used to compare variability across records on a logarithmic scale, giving 0.3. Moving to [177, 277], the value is 1.5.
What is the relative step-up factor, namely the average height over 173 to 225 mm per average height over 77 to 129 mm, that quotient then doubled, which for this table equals 1.96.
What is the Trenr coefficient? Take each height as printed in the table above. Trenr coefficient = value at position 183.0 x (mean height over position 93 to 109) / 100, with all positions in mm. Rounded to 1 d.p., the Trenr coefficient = 10.5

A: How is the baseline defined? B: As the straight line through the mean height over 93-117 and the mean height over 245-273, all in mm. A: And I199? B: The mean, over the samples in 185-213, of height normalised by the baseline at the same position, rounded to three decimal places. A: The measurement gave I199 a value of 0.935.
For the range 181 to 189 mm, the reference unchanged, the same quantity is 0.964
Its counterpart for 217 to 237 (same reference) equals 0.963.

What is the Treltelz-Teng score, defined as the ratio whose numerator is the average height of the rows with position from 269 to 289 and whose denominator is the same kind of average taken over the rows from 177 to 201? 0.80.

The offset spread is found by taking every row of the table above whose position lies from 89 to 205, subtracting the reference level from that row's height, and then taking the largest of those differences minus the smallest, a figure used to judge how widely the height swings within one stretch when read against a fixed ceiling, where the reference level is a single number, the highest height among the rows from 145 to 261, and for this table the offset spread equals 5.3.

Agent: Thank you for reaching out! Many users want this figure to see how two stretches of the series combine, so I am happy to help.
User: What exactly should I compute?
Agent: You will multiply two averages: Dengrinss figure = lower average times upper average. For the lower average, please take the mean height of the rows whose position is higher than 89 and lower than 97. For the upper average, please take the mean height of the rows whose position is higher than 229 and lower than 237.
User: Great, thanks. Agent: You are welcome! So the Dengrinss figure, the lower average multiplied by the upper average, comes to 1001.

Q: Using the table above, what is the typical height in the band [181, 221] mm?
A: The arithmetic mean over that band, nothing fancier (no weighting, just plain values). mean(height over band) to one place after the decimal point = 31.4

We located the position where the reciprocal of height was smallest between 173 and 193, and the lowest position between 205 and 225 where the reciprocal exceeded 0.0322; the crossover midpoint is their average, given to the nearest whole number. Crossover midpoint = 195 mm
